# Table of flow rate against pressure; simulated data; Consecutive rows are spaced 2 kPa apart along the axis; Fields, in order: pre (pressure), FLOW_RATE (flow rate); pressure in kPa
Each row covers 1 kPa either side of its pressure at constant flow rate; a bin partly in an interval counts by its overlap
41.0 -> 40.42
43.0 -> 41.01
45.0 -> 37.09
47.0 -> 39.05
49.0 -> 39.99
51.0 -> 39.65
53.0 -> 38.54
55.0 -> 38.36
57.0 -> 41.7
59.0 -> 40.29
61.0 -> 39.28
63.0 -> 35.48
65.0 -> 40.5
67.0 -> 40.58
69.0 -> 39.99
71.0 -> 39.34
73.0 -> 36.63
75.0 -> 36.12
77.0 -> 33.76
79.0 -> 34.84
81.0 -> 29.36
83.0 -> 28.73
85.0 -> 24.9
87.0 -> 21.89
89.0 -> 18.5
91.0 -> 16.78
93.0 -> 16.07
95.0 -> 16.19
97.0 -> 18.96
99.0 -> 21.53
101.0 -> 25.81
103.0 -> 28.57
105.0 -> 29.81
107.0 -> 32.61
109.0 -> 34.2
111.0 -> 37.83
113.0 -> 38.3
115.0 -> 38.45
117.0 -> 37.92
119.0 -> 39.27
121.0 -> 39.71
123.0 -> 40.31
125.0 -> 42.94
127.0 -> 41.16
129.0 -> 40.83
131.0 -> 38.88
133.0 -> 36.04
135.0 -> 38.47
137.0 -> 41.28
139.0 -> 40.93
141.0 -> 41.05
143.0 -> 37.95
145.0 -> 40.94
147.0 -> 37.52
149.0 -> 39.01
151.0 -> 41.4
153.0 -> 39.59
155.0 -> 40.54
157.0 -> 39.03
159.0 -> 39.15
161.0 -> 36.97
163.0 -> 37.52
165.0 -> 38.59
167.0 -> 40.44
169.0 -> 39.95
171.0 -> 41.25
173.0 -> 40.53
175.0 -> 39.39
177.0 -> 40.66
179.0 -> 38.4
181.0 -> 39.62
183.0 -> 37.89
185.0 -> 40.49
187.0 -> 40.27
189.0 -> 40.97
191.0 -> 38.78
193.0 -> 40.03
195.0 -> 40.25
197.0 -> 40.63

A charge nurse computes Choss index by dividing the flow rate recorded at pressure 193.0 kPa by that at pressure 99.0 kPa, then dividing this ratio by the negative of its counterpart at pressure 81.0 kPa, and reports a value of -0.063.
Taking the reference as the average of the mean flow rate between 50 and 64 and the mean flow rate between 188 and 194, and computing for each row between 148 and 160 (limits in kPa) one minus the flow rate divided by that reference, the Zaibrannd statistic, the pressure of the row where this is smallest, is 151.0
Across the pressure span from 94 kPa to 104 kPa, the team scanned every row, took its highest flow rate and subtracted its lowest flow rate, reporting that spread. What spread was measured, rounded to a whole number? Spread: 12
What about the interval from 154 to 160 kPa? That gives 2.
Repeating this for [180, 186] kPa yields 3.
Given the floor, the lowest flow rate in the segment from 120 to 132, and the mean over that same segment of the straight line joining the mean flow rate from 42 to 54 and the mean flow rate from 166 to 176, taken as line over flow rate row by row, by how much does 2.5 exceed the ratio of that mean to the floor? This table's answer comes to 2.47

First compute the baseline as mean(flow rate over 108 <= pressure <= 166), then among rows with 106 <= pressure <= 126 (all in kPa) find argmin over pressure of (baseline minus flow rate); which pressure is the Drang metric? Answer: 125.0 kPa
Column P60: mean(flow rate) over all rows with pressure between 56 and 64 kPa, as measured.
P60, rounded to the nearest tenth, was 39.2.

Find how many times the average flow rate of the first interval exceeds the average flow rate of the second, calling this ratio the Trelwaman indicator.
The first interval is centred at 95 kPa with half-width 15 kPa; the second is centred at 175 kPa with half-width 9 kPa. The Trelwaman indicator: 0.61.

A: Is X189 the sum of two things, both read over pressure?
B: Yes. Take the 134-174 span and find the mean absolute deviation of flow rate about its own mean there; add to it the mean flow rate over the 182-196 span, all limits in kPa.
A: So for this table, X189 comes 41.0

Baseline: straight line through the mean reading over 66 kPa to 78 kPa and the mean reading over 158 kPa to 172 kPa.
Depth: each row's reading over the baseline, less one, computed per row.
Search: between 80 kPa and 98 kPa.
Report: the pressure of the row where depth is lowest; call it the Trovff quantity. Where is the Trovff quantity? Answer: 93.0 kPa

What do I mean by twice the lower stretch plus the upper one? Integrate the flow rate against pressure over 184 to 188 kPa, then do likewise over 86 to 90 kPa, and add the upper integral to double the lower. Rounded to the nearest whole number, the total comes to 323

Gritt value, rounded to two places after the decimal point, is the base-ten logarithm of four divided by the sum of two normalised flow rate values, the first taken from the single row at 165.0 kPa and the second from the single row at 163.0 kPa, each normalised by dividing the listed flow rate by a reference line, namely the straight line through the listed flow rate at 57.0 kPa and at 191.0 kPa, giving 0.32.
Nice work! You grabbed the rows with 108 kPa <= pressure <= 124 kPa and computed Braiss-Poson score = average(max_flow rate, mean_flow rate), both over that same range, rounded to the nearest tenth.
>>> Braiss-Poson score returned 39.3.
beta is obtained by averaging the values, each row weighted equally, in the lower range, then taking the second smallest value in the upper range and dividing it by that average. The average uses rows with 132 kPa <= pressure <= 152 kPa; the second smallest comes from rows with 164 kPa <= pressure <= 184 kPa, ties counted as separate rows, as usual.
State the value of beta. 0.97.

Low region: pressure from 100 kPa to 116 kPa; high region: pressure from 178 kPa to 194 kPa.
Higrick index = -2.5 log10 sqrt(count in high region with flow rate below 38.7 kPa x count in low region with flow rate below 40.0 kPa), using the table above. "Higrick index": -1.51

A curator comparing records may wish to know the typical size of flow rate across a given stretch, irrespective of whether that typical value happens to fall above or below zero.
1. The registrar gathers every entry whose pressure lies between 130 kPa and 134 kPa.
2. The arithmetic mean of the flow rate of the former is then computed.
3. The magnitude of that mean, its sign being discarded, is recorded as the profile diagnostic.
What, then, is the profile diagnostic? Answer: 37.5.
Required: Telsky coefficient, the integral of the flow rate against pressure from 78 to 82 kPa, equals 128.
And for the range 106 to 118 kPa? 439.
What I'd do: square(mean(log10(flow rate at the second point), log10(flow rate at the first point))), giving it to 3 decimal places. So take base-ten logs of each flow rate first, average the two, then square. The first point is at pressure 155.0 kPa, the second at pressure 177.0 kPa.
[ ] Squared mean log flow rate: 2.587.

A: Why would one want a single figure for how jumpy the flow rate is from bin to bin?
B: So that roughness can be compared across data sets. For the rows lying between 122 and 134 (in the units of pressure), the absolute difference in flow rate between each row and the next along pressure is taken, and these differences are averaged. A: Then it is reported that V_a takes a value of 1.9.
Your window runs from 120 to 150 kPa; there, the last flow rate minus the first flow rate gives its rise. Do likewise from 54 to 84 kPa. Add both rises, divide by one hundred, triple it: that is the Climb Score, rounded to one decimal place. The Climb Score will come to -0.3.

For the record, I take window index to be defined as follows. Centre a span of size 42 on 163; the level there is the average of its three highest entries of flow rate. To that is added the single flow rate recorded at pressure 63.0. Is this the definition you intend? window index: 77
